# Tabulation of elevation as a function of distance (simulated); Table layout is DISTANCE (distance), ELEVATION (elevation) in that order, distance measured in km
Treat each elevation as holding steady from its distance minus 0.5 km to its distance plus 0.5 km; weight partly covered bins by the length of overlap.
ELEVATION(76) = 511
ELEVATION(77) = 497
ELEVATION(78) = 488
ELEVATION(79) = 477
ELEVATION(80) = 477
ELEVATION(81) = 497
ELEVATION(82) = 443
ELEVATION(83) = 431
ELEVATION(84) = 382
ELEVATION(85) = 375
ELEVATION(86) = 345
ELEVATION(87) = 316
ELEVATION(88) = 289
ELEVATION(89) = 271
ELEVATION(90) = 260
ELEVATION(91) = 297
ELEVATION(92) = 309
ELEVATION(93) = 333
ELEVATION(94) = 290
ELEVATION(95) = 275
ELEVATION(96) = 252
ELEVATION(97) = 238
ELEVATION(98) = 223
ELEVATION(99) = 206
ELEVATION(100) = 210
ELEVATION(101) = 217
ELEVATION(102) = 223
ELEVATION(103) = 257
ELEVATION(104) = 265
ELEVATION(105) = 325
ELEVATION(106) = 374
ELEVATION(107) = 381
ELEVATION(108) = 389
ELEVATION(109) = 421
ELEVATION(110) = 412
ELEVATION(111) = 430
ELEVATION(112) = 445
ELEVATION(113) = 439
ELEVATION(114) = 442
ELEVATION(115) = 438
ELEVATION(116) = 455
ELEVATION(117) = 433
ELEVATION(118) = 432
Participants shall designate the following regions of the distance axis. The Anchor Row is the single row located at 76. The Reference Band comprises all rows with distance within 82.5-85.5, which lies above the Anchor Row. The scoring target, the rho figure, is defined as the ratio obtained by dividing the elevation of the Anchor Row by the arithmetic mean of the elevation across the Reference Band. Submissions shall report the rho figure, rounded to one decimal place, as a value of 1.3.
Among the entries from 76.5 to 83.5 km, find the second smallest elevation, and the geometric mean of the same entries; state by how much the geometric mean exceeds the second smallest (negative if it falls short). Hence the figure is 29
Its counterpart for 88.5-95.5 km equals 19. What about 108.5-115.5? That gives 11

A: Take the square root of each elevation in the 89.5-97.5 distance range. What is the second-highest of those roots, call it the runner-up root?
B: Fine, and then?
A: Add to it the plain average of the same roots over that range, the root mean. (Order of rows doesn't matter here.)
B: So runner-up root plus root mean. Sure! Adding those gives 34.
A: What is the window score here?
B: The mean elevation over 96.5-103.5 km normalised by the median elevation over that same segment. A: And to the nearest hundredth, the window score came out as 1.01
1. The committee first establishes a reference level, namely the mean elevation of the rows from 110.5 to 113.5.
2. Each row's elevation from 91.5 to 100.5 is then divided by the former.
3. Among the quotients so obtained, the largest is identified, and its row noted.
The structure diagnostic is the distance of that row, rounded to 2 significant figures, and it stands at 93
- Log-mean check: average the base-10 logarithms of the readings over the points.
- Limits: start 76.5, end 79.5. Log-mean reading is 2.69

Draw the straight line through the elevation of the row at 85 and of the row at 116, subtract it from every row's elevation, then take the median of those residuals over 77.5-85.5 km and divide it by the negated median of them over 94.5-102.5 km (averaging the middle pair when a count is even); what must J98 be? 0.5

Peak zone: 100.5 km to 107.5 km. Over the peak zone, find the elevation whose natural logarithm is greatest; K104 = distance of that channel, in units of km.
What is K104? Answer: 107 km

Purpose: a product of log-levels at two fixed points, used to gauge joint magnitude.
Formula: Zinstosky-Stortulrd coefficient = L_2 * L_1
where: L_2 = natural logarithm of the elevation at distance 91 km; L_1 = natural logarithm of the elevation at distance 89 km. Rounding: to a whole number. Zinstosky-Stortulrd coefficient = 32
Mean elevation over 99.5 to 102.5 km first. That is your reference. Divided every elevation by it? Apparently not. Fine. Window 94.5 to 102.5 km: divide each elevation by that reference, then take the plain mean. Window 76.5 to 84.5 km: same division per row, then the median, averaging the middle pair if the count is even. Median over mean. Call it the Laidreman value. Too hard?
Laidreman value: 2.1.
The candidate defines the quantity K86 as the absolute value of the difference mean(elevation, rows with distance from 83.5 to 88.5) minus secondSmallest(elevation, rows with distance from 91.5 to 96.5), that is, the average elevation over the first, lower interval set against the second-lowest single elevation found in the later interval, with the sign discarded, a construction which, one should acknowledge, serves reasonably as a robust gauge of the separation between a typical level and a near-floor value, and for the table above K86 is 66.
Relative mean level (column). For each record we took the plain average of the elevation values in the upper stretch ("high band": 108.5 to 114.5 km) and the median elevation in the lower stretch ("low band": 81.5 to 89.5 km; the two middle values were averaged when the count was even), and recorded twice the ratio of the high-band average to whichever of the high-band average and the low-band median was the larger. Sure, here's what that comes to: 2.00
